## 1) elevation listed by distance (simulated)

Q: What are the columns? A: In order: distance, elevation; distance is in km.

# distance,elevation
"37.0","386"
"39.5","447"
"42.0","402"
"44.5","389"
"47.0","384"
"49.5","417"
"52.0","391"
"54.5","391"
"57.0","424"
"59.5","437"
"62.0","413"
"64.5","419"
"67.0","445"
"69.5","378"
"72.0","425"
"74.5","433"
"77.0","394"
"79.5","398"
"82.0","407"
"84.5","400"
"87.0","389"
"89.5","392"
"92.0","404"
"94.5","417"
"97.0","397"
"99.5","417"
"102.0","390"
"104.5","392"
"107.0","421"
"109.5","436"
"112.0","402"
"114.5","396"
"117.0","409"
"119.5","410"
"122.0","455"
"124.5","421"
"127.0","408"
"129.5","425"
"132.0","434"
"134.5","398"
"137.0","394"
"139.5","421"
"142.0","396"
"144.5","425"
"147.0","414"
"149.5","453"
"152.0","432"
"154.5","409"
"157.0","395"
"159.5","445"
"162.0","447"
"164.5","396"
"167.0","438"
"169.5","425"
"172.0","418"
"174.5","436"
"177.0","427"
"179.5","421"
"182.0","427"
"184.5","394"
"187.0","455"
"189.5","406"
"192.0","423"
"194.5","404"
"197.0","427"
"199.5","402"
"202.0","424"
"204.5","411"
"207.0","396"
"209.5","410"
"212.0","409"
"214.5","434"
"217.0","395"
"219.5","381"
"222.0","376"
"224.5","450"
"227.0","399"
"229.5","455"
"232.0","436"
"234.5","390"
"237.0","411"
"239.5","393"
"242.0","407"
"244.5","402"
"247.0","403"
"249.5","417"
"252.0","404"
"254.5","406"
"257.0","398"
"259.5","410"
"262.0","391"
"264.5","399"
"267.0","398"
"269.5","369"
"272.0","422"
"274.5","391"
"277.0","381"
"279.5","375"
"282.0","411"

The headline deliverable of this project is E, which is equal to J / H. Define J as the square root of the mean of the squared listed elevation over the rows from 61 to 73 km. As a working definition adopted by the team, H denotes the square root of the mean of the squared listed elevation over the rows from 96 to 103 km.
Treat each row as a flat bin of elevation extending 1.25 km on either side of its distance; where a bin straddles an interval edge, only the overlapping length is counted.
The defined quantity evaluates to 1.038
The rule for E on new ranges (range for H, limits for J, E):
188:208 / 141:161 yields 1.024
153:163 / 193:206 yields 0.974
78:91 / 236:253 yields 1.020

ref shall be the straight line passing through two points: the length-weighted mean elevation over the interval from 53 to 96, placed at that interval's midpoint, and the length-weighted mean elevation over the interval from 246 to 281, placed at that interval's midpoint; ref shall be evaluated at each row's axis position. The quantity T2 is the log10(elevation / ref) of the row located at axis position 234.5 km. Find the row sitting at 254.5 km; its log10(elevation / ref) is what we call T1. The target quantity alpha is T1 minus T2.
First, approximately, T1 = 0.009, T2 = -0.010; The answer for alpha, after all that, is 0.019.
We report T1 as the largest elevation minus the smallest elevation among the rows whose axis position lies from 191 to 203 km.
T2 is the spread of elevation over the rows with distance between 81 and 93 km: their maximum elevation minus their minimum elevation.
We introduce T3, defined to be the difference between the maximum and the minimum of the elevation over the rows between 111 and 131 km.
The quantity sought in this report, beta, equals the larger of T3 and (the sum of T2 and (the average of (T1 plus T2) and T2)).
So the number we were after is 59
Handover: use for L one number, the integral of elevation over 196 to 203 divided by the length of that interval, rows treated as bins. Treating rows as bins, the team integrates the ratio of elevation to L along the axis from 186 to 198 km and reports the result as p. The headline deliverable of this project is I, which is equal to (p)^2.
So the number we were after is 148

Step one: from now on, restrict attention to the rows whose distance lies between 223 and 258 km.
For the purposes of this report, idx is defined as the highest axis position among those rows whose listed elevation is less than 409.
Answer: 257.0 km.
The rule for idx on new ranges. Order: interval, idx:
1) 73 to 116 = 114.5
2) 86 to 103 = 102.0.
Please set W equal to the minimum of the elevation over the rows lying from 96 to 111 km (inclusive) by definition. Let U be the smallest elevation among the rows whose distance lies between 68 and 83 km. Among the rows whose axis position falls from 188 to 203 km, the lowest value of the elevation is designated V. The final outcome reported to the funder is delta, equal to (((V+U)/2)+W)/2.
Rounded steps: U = 378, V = 402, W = 390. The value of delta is 390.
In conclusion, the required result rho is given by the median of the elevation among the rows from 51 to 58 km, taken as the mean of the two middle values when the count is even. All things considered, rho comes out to 391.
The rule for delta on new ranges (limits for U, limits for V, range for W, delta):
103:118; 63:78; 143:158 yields 390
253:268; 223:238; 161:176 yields 393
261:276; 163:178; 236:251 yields 388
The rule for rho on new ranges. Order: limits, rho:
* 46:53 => 391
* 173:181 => 427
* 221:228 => 399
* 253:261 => 406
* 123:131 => 421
